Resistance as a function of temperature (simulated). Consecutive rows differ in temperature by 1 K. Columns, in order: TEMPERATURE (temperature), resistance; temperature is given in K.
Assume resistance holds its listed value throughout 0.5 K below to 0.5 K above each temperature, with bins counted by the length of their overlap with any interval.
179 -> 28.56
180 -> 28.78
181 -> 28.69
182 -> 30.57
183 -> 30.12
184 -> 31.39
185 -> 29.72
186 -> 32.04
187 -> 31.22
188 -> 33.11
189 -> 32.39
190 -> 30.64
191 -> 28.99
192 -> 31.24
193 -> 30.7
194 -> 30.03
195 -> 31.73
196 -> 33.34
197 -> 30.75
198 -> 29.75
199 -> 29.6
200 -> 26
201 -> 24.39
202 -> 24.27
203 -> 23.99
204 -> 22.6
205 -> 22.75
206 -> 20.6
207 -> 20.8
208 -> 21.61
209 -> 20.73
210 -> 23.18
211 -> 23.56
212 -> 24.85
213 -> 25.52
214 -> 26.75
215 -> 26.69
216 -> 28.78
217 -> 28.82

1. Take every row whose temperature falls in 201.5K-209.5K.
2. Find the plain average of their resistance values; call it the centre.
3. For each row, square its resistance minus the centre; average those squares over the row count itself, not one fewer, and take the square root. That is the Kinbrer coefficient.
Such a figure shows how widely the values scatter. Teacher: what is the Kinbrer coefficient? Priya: 1.37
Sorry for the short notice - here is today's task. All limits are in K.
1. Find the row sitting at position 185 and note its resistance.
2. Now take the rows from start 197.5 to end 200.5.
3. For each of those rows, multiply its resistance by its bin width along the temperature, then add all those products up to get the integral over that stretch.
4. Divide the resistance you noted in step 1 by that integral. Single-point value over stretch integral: 0.35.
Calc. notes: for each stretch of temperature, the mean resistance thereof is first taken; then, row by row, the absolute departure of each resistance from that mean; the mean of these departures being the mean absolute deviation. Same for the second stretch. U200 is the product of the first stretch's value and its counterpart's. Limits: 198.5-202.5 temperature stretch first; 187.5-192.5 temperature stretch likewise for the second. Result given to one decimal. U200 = 2.1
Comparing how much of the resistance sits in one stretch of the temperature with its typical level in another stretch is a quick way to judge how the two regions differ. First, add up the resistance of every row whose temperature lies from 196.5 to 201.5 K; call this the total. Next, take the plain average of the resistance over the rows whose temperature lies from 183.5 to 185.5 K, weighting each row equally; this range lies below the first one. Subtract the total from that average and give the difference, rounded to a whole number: -110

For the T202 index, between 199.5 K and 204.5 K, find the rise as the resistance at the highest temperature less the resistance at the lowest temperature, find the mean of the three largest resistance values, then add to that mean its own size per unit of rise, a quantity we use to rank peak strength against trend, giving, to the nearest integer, 18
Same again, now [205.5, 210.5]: 30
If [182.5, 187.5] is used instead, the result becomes 60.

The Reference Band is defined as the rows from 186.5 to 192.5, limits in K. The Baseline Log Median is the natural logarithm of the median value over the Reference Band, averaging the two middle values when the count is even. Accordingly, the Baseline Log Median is 3.44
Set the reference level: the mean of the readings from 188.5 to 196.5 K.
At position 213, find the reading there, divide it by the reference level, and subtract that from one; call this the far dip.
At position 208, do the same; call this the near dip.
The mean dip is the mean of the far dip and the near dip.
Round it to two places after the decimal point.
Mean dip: 0.24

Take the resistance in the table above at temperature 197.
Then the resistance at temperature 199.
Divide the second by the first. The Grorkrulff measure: 0.96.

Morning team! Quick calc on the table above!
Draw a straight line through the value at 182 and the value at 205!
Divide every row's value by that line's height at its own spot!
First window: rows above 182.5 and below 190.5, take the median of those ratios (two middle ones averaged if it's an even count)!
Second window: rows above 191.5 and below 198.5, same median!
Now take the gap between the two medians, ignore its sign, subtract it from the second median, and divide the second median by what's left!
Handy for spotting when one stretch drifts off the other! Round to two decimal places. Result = 1.09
